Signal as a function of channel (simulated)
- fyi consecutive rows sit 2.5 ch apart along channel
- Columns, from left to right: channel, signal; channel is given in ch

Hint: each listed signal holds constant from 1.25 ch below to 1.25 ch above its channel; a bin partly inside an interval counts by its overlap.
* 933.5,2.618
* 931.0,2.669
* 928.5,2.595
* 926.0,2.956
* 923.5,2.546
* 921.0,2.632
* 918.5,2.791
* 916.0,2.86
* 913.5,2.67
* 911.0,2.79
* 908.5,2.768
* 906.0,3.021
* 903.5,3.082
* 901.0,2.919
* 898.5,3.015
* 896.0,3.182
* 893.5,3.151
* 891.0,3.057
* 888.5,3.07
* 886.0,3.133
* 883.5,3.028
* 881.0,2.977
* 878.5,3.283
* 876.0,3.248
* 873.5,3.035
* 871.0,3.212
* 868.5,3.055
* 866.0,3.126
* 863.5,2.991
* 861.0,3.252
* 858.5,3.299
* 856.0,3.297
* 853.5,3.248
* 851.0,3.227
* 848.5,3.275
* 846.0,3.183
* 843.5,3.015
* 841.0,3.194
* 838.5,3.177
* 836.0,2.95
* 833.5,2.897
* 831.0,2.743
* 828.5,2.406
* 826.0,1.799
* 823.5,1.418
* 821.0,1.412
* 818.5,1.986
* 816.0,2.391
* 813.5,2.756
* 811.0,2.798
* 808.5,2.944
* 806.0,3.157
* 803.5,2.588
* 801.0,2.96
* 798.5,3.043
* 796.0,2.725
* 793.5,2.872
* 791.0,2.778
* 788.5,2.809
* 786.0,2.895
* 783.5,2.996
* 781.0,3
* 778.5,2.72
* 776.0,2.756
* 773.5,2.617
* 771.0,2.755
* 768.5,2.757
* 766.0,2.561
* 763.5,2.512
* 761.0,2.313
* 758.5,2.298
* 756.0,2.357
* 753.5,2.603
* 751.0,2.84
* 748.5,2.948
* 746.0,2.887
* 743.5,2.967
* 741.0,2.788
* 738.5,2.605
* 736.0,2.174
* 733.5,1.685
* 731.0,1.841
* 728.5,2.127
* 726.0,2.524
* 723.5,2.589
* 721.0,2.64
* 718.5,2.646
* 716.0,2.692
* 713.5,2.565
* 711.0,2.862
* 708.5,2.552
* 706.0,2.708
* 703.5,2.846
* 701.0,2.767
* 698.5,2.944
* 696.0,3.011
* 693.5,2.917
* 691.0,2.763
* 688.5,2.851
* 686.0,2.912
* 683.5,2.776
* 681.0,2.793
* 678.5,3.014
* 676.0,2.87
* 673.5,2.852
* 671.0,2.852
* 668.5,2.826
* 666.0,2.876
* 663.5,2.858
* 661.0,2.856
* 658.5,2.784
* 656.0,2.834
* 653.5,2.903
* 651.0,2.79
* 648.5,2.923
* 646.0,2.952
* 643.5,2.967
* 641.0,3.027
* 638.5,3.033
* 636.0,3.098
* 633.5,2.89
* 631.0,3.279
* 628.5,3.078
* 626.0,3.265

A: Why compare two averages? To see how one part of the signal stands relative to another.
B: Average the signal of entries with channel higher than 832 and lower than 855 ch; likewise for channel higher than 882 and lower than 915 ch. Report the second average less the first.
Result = -0.14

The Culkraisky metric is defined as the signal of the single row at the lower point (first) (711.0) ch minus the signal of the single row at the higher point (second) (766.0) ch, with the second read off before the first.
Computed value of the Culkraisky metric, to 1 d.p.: 0.3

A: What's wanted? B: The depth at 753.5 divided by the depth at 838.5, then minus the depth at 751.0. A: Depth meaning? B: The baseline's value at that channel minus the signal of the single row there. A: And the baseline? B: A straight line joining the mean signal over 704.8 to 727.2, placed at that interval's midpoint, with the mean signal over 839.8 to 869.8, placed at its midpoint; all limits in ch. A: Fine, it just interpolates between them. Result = -3.0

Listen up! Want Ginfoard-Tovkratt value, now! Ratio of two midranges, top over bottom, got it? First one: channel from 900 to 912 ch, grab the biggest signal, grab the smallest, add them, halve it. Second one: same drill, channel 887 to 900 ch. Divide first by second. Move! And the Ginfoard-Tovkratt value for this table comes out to 0.94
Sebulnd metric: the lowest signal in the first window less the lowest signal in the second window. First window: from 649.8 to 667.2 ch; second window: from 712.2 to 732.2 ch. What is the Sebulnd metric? 0.94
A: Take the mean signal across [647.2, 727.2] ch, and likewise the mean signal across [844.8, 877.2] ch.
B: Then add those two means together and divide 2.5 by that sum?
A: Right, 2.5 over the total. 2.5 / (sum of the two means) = 0.417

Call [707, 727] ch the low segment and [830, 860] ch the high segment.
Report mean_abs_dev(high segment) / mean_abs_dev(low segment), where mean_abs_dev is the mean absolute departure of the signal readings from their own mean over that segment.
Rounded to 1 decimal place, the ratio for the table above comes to 2.0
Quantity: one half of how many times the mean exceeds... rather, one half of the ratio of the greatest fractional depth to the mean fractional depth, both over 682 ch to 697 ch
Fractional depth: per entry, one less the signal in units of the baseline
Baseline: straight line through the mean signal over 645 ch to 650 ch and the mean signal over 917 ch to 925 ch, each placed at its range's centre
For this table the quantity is 2.9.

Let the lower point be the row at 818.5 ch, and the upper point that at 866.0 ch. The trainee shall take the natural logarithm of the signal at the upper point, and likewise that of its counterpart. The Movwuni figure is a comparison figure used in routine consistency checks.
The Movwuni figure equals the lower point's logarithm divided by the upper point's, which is 0.6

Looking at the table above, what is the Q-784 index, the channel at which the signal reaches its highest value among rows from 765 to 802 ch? 798.5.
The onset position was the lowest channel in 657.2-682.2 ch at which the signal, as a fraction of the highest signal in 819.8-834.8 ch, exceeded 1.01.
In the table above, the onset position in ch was 678.5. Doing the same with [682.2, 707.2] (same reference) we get 696.0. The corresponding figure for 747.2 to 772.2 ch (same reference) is 748.5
